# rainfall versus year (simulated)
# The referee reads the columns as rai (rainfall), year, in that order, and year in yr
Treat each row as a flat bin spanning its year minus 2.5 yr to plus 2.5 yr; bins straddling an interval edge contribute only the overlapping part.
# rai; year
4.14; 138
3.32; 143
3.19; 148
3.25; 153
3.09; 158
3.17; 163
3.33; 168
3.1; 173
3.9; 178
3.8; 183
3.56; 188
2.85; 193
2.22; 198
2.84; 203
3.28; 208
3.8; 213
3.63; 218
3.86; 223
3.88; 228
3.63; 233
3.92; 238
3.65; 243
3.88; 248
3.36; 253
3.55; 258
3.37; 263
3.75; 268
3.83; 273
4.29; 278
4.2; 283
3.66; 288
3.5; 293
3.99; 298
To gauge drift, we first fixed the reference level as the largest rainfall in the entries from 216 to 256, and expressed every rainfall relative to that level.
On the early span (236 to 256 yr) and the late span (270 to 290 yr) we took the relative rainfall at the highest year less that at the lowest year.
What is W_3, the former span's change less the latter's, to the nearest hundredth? -0.39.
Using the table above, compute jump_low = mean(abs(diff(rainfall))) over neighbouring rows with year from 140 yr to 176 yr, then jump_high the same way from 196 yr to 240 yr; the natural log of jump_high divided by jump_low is 0.8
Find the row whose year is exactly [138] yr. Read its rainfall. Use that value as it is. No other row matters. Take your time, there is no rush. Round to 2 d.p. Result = 4.14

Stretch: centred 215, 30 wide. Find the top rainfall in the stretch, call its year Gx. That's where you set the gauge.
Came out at 228 yr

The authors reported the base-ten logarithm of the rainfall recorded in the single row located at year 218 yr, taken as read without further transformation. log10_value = 0.56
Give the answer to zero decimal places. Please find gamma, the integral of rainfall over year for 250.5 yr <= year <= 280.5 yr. 111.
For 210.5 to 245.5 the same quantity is 132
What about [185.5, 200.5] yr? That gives 43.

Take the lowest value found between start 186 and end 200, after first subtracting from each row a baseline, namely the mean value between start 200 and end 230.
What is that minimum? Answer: -1.3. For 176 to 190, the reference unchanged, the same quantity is 0.0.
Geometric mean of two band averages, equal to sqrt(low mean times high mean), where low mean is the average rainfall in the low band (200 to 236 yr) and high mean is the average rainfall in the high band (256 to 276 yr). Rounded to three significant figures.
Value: 3.59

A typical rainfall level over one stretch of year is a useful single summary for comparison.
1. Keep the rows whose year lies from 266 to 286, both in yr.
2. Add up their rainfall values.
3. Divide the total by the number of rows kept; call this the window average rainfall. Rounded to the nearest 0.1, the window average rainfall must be 4.0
